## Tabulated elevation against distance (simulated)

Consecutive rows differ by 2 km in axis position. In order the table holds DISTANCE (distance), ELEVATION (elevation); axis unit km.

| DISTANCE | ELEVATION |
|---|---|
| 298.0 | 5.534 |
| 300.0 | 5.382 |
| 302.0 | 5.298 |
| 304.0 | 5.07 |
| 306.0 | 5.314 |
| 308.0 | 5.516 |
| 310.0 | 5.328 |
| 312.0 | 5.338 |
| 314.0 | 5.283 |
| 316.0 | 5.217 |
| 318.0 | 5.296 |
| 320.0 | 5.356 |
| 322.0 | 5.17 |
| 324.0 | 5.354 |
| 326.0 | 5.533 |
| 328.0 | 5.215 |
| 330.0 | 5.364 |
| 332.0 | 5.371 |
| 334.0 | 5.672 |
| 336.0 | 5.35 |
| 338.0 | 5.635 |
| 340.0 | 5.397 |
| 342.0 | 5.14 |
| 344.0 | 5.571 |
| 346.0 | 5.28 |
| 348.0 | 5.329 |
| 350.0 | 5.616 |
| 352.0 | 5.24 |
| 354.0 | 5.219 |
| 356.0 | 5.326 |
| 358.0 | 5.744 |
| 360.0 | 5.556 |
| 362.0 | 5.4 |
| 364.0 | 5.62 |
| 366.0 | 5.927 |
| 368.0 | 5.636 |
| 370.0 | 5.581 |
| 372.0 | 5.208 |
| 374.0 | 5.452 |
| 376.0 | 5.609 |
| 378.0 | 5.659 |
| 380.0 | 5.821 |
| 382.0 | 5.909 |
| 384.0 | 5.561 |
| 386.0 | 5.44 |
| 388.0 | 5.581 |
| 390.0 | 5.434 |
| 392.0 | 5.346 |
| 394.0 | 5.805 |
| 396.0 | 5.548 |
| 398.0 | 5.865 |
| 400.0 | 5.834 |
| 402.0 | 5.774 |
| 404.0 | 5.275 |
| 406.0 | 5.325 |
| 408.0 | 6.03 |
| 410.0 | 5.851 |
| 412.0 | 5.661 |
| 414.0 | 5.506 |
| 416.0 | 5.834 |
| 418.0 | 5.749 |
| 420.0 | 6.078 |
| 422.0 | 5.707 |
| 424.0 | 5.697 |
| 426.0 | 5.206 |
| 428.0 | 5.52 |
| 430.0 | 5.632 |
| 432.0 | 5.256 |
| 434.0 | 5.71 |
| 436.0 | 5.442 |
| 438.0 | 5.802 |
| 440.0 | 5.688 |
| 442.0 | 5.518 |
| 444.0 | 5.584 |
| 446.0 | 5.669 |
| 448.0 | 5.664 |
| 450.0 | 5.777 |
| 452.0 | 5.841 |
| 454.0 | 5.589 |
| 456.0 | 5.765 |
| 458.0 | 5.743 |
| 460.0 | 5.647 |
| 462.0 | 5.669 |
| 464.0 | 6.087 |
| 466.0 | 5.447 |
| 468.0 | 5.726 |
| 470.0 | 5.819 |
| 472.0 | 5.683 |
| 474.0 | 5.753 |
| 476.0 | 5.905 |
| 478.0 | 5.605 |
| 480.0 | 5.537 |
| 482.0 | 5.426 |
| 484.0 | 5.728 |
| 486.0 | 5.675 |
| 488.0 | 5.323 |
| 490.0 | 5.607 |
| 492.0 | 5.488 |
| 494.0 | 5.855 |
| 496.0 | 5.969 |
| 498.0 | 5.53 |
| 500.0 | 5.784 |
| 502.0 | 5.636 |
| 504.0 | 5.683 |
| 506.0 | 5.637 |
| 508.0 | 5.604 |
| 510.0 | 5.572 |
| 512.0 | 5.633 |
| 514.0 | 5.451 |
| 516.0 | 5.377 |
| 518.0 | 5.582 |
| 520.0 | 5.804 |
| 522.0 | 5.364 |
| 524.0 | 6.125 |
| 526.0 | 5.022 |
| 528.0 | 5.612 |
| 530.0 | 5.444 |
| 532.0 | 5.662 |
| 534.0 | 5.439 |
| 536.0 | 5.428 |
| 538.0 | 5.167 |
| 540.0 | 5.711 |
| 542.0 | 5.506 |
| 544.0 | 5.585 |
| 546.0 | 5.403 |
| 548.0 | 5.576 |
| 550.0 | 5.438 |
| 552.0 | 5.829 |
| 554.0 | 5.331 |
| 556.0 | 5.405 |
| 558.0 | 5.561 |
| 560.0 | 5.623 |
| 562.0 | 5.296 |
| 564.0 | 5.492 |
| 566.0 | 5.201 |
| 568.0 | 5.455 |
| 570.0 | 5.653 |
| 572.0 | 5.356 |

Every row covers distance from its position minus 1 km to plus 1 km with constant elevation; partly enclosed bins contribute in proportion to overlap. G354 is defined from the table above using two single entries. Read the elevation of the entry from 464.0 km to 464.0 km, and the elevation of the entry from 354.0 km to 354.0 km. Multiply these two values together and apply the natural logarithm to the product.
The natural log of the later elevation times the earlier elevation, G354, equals 3.46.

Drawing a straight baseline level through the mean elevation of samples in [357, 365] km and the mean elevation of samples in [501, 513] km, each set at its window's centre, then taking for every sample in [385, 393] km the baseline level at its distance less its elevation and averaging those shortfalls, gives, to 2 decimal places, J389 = 0.14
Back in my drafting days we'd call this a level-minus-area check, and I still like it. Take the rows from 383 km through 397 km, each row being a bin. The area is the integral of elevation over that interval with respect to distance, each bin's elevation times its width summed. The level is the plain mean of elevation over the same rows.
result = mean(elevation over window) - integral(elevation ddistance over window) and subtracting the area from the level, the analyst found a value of -71.9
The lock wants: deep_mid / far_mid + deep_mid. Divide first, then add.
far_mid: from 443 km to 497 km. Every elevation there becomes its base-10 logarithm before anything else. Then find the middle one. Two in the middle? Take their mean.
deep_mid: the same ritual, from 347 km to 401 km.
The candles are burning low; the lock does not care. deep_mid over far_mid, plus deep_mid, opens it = 1.74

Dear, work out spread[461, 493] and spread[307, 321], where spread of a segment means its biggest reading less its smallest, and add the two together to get 1.1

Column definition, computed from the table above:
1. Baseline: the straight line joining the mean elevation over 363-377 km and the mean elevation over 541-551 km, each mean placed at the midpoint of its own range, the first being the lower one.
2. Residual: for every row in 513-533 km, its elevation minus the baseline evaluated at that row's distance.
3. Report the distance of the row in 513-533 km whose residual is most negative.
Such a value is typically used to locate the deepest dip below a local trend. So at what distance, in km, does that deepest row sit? 526.0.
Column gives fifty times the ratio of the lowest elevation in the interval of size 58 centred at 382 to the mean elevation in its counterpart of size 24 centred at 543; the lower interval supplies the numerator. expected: 47.3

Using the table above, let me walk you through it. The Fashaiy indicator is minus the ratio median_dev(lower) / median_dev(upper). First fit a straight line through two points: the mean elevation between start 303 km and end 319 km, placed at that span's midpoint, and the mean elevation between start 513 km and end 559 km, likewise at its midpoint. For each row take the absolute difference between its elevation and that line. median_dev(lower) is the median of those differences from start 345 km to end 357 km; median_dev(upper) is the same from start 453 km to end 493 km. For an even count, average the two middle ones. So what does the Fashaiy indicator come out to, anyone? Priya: -0.33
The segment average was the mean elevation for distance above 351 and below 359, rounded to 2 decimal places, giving 5.38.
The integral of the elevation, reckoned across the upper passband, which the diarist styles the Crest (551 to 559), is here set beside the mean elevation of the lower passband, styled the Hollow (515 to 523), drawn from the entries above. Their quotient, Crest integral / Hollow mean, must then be 8.0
